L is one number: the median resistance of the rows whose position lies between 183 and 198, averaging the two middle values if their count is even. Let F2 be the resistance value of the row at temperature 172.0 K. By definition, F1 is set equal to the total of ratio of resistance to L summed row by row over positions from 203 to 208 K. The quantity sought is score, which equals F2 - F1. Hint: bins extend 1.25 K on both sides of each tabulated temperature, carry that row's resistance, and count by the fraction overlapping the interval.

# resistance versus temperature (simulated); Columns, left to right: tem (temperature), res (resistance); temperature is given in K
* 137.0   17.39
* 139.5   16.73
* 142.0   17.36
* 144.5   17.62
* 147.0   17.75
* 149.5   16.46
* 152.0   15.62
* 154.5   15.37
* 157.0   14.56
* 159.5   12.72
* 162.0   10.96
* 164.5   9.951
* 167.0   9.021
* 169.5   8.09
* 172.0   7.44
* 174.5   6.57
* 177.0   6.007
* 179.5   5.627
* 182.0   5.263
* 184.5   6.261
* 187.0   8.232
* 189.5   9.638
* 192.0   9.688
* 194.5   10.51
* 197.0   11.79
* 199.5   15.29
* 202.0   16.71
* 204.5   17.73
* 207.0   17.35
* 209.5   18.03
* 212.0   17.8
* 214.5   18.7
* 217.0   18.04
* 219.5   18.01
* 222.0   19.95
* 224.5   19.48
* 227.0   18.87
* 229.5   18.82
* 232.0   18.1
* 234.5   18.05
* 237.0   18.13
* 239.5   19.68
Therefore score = 3.8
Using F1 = 3.6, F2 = 7.44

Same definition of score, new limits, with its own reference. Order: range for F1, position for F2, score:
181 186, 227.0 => 17.7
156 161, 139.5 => 13.9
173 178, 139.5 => 15.4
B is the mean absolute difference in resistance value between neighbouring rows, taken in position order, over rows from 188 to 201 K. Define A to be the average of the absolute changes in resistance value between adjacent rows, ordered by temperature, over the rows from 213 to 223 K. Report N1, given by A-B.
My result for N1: -0.5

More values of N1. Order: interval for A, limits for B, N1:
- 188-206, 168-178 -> 0.7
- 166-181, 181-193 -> -0.4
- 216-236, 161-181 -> -0.2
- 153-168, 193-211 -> -0.1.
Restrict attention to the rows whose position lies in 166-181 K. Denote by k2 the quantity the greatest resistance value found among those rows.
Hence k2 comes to 9.021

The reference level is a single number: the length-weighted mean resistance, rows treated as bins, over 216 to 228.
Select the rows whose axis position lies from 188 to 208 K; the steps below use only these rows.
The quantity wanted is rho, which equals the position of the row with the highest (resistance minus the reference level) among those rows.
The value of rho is 204.5 K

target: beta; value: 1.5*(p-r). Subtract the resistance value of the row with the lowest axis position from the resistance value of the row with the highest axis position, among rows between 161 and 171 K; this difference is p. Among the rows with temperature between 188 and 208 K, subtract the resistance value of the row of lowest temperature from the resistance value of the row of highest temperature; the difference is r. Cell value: -16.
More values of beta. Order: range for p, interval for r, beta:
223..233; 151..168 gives 8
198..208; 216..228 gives 2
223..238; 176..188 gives -5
